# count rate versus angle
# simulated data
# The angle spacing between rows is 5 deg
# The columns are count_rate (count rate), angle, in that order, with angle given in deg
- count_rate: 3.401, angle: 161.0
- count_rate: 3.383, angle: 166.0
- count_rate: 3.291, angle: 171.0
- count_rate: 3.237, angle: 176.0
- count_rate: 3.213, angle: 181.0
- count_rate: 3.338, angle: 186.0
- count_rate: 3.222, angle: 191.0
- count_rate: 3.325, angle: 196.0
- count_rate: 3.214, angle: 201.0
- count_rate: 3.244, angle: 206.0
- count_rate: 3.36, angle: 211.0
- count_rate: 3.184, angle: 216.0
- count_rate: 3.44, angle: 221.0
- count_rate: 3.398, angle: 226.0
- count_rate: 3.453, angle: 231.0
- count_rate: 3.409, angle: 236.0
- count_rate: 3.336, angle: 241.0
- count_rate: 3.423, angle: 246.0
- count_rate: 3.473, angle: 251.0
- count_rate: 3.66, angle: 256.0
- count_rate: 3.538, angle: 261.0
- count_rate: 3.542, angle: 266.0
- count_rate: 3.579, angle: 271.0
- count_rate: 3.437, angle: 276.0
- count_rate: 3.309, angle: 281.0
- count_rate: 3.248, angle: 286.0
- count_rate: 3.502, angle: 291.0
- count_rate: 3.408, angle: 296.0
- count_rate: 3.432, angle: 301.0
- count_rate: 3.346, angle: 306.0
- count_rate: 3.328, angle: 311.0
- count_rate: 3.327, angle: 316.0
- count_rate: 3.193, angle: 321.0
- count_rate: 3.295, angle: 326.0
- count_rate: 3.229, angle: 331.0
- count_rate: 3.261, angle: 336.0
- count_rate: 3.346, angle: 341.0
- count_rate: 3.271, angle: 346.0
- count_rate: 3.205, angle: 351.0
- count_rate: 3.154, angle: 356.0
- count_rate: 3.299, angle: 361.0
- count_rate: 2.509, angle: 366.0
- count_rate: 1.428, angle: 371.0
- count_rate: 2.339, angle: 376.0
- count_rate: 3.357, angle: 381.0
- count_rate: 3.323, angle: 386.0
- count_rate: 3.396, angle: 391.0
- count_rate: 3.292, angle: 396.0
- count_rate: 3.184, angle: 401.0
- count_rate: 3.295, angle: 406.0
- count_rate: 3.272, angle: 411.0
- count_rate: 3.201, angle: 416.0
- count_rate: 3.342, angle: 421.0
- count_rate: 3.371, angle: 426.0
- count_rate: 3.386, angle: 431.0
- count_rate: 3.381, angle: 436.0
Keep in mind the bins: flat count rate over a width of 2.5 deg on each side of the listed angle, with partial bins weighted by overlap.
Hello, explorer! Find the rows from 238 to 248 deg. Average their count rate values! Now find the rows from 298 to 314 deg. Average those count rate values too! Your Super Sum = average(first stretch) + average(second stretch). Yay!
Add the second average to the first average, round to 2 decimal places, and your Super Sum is 6.75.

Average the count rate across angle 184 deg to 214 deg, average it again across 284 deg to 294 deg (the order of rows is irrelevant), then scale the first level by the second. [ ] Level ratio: 0.97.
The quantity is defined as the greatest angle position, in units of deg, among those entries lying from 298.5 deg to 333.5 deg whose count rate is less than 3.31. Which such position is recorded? 331.0 deg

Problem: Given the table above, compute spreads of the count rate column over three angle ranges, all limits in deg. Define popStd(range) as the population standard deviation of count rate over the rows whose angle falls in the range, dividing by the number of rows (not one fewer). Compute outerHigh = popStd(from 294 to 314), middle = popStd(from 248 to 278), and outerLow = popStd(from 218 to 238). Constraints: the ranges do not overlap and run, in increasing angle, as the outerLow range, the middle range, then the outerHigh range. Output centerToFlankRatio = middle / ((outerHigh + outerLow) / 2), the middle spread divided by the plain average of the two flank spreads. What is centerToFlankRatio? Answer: 2.2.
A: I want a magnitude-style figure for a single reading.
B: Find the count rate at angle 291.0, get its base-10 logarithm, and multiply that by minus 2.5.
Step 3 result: -1.36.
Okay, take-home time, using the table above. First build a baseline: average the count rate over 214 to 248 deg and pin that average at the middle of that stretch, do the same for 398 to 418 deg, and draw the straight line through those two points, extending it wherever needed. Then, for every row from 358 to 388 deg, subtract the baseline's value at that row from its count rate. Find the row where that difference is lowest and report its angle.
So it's 371.0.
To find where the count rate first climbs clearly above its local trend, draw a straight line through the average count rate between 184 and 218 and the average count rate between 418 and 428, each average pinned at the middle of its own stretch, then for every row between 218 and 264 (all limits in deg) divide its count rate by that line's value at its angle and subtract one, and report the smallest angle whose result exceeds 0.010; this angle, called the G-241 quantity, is 221.0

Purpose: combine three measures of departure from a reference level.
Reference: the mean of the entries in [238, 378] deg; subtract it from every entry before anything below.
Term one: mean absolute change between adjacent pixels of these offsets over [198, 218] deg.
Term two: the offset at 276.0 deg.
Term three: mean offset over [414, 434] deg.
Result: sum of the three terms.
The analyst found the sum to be 0.41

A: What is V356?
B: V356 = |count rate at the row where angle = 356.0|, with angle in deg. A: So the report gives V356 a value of 3.15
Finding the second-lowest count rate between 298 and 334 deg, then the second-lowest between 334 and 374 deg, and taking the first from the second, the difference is -0.72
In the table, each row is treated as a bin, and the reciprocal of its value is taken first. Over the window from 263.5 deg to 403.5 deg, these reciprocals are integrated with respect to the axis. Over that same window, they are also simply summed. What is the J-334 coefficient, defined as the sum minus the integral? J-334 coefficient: -36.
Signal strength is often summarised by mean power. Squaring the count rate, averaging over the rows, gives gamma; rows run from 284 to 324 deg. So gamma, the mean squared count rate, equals 11.2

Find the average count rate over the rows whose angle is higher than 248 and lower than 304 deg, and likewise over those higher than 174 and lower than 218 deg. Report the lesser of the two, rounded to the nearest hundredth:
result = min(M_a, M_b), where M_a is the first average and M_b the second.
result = 3.26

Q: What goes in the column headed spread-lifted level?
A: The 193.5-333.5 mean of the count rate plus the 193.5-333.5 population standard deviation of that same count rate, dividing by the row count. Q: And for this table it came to 3.50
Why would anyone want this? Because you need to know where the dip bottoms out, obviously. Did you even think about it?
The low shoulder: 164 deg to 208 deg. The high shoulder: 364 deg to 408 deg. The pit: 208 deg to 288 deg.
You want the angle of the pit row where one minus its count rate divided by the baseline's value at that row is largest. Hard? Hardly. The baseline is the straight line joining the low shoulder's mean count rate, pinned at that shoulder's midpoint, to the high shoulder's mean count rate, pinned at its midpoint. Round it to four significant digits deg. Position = 216.0 deg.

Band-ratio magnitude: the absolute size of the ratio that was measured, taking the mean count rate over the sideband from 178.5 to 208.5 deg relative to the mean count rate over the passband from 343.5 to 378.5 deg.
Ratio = 1.19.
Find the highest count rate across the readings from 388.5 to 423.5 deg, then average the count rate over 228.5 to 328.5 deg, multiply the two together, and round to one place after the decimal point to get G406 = 11.6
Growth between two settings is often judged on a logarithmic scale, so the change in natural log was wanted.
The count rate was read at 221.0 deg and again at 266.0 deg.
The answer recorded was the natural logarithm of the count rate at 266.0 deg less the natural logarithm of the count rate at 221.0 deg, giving 0.0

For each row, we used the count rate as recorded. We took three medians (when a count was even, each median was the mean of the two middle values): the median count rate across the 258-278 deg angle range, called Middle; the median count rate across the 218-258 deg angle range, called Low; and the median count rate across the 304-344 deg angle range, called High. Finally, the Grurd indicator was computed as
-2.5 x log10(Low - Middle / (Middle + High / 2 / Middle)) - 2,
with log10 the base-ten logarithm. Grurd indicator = -3.02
